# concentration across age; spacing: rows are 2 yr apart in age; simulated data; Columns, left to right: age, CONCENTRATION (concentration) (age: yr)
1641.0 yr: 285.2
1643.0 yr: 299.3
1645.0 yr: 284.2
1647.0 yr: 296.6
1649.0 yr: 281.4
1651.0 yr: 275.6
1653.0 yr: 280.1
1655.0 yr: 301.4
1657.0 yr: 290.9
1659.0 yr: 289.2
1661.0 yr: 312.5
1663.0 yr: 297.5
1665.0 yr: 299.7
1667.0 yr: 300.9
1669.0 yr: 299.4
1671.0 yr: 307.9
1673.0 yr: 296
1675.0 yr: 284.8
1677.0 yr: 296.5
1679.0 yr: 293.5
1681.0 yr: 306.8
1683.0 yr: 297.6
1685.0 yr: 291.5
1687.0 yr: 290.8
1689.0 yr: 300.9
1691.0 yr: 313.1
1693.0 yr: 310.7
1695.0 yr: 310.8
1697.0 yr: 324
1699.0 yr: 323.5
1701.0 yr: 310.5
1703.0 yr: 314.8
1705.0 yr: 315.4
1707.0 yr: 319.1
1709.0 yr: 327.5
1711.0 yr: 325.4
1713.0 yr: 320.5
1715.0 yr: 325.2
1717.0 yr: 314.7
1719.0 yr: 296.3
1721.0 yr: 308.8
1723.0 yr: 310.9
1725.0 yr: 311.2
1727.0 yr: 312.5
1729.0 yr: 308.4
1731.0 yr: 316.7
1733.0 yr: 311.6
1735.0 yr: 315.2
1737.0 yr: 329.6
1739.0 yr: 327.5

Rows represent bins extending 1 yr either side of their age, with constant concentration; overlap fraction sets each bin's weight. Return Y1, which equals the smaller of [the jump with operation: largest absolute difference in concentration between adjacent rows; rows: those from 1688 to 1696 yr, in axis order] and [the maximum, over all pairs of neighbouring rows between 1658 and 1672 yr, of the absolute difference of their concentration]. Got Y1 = 12.2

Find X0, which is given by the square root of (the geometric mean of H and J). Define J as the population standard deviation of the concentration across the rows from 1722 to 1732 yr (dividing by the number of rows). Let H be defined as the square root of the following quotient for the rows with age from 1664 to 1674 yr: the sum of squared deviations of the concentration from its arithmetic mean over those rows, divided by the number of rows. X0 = 1.81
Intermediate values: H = 3.9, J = 2.7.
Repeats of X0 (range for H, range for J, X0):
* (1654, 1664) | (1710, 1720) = 3.08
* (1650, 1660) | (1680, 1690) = 2.71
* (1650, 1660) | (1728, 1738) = 2.84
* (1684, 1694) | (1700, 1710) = 2.70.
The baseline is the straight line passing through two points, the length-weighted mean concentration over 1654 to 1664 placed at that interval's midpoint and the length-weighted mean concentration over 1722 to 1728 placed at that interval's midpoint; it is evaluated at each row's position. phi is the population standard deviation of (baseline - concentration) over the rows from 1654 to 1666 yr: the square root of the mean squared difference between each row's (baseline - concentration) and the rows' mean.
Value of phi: 8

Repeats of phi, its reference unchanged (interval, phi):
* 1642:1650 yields 8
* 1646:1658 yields 9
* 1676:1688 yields 6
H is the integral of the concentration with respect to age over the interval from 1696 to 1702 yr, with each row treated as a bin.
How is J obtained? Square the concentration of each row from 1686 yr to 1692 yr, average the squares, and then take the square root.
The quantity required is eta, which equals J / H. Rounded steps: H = 1916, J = 302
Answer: 0.157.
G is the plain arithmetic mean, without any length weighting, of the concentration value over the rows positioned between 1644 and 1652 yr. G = 284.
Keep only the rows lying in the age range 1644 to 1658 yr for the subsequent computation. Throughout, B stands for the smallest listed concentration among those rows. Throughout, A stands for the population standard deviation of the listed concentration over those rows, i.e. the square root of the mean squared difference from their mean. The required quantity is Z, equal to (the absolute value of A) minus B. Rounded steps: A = 9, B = 275.6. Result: -267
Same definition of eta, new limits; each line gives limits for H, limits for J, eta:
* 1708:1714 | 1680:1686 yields 0.153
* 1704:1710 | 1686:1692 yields 0.157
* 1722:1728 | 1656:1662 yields 0.159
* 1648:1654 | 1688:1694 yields 0.184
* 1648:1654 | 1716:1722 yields 0.183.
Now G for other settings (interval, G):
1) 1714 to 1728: 311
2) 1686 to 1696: 305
